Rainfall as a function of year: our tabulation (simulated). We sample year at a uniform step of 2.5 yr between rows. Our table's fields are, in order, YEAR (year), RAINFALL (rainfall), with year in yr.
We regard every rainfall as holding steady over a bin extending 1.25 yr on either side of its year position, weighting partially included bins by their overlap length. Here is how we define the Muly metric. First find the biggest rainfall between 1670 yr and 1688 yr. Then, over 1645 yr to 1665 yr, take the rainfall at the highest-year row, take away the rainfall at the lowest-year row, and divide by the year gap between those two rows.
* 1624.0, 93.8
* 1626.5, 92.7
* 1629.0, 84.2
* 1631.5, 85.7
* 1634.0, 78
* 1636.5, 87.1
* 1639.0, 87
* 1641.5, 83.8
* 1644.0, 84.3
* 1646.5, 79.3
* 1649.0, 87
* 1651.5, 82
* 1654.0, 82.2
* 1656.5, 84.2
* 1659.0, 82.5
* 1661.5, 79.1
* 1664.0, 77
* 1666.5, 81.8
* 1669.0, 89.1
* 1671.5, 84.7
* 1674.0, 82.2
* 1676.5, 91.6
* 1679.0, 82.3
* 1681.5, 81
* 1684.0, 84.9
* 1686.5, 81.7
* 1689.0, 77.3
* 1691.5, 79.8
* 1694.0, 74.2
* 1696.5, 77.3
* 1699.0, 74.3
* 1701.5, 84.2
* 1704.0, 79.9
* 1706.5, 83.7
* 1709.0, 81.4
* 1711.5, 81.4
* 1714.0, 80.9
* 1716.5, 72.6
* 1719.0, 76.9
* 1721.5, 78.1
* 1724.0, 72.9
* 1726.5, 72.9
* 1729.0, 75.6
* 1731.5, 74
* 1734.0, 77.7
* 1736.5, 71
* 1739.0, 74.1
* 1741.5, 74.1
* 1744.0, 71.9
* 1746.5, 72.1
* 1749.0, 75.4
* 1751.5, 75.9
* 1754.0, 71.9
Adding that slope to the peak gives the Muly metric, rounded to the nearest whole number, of 91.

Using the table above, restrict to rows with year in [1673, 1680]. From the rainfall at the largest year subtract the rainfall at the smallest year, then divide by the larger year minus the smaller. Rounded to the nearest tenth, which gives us 0.0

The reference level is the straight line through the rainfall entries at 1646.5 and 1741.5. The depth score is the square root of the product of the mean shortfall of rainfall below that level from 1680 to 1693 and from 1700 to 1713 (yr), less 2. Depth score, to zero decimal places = 3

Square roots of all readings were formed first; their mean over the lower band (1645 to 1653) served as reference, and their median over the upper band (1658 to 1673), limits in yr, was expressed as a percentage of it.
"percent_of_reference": 99.6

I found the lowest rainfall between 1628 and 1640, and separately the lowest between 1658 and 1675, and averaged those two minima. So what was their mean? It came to 77.5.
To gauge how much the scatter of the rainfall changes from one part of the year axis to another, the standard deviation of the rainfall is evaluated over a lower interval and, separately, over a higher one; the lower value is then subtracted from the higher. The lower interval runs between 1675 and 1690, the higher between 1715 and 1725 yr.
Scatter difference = -2.0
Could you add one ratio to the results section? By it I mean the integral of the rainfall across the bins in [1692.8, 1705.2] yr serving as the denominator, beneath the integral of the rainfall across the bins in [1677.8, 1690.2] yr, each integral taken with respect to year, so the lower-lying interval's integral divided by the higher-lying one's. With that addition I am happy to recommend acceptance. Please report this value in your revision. 1.044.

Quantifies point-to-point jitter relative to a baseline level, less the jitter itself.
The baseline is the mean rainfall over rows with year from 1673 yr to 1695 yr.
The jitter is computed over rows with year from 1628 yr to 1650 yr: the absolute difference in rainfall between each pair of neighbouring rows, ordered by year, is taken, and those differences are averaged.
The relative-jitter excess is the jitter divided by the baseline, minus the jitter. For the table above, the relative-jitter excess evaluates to -4.30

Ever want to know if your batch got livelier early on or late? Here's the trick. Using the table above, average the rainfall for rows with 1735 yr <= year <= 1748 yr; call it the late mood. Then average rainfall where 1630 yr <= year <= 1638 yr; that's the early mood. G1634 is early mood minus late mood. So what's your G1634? 11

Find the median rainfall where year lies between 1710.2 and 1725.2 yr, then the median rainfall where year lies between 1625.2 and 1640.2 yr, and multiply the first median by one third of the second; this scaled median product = 2231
